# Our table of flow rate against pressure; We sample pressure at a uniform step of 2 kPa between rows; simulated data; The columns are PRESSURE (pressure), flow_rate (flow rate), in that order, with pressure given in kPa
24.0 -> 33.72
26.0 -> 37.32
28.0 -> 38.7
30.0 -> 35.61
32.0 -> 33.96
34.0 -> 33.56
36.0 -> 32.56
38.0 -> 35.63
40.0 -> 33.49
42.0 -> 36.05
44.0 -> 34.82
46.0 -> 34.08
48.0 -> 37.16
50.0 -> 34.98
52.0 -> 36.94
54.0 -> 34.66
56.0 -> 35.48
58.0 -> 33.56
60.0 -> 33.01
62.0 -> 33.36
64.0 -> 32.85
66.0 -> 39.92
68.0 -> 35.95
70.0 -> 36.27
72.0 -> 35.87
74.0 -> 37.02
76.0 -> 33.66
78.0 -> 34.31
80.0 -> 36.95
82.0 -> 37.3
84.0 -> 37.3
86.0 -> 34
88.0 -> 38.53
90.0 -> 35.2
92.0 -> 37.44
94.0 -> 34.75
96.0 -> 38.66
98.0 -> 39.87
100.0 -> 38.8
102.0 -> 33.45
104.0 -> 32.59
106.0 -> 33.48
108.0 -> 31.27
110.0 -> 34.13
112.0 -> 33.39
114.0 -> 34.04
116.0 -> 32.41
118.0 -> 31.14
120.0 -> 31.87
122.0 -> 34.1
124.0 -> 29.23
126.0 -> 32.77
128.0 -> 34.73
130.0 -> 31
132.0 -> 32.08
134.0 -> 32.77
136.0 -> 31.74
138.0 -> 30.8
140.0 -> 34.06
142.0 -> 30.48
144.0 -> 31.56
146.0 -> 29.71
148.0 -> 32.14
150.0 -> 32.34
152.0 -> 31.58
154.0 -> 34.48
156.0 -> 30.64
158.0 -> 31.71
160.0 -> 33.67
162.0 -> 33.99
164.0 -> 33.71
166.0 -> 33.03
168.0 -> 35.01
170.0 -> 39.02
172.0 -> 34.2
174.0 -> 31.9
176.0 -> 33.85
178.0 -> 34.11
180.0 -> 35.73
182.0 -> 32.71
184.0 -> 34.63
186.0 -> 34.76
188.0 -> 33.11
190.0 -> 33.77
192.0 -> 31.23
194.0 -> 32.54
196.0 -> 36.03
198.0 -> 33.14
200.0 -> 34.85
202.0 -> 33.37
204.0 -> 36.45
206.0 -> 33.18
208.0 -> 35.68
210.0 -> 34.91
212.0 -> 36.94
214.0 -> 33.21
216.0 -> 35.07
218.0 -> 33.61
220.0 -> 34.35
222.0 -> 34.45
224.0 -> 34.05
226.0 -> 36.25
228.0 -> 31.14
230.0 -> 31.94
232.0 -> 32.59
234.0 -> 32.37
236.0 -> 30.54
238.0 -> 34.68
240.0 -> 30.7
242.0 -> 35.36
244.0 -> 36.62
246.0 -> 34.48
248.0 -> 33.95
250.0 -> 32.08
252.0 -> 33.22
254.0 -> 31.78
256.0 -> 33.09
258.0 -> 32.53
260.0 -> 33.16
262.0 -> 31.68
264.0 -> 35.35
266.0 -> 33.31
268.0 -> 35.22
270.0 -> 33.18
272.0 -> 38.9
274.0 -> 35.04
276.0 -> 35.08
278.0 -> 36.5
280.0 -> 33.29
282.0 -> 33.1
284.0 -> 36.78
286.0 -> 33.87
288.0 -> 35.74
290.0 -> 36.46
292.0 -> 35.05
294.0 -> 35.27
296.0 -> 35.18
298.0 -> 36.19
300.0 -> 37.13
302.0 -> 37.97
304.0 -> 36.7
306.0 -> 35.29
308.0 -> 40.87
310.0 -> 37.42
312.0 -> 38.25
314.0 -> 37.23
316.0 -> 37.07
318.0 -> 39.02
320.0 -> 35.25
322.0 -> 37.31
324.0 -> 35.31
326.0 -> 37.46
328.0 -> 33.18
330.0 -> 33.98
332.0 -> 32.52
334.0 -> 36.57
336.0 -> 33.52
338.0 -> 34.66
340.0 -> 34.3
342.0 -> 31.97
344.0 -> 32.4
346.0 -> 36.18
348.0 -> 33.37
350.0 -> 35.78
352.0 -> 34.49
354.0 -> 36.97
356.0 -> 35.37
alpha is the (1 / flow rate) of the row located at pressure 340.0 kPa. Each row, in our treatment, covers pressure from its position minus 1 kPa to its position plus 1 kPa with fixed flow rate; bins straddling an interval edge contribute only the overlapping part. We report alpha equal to 0.0292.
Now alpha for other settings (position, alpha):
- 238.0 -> 0.0288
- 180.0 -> 0.0280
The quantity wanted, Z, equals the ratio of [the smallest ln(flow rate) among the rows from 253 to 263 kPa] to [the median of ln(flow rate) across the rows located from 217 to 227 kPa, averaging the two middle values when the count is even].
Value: 0.98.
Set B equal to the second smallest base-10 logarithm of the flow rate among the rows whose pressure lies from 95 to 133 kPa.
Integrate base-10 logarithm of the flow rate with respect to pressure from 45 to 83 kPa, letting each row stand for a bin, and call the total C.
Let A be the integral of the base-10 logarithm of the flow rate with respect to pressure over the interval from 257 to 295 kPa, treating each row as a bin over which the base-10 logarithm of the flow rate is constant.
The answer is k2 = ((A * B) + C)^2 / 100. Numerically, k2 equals 214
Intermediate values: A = 58.5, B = 1.49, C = 58.9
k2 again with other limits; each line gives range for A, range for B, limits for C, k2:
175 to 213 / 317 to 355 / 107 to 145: 211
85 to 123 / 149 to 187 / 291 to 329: 216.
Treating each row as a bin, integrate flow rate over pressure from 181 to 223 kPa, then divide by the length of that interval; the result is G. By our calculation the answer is 34.2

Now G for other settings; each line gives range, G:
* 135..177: 32.8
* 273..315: 36.1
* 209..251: 33.8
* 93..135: 33.6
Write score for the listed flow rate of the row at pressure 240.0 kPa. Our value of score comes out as 30.7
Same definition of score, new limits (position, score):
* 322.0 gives 37.31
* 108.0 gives 31.27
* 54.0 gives 34.66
